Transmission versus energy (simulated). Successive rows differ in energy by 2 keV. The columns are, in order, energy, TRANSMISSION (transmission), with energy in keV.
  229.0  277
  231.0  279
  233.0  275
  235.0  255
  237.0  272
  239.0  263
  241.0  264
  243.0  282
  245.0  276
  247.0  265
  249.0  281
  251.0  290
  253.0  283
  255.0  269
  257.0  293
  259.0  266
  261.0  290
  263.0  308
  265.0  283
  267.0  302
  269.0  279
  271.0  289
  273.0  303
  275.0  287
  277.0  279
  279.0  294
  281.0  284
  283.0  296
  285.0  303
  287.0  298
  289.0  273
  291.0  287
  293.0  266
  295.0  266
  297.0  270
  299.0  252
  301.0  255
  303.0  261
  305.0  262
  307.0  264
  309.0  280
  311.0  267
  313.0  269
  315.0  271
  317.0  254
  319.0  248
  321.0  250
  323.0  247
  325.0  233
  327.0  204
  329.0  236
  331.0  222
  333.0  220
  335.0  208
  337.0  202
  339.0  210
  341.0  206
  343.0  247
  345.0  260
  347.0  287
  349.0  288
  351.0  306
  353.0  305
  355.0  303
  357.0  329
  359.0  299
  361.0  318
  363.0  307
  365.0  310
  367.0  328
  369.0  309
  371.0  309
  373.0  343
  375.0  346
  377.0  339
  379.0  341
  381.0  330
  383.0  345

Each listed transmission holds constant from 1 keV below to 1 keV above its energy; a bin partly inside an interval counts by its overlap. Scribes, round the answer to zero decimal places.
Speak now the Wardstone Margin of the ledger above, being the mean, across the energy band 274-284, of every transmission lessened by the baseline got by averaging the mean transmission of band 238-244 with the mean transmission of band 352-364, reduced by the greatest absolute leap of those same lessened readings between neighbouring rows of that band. -17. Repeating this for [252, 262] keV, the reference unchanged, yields -37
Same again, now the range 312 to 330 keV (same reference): -76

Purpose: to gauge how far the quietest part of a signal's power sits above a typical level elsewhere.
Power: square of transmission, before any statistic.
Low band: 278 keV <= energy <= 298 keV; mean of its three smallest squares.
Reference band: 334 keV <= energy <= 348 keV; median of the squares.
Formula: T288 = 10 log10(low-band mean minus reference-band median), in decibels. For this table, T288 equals 44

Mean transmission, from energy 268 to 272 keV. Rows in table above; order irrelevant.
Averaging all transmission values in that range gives 284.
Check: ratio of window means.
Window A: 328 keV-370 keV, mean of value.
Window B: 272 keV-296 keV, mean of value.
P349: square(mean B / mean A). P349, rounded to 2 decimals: 1.11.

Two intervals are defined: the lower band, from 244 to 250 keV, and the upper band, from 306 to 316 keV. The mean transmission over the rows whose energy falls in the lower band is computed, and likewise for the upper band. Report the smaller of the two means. 270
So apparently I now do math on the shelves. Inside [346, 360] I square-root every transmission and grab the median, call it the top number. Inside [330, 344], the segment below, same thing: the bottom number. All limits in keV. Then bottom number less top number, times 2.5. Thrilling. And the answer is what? -7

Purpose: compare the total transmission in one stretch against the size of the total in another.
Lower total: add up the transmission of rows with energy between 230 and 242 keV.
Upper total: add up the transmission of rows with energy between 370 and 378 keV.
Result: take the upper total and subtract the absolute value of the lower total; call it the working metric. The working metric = -271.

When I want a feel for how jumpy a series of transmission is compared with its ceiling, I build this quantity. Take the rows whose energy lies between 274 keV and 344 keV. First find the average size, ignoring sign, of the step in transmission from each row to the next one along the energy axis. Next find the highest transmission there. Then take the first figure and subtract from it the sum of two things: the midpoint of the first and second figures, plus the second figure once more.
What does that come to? -449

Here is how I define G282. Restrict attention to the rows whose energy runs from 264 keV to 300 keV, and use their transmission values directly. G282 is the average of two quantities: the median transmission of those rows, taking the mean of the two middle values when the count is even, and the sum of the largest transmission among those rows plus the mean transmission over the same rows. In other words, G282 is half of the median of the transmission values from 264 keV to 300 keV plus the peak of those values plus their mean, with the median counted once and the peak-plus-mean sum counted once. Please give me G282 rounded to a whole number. 436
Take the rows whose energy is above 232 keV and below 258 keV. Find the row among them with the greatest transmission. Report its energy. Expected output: 257.0 keV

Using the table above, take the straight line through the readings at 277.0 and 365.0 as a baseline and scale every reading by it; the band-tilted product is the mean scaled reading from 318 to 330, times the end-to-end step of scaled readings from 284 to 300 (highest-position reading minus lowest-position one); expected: -0.16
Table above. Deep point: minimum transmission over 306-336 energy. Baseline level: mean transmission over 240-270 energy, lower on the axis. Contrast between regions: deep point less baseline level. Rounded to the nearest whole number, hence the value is -78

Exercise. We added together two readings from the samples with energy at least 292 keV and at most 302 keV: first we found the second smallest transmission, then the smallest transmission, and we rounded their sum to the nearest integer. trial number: 507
